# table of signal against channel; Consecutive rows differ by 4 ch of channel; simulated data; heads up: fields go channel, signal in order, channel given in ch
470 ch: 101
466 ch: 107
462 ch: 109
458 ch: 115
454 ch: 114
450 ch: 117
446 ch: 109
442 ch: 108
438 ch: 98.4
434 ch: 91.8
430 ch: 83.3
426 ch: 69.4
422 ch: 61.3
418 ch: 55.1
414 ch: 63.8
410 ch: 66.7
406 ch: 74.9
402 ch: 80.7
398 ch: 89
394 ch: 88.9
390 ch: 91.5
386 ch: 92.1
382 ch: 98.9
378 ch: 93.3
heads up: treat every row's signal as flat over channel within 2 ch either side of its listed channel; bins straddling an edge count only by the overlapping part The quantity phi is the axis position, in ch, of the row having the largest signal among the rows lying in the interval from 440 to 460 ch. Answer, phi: 450 ch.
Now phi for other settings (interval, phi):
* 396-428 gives 398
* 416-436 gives 434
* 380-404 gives 382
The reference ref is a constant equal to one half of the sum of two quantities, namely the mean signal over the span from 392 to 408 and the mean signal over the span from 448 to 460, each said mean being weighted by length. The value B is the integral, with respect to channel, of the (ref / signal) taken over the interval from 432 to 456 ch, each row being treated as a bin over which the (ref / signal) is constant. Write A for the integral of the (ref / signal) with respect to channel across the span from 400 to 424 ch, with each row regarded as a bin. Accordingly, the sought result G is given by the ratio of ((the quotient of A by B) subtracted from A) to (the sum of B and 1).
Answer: 1.5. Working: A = 36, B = 23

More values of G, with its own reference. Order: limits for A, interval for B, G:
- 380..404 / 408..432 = 0.7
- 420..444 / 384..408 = 1.0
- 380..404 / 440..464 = 1.1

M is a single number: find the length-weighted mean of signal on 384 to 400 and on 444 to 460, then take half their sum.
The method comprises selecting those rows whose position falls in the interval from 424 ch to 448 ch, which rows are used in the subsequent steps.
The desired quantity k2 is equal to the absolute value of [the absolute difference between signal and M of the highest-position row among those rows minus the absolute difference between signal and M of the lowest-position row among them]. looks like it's 26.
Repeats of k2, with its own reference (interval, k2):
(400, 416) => 17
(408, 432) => 17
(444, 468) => 2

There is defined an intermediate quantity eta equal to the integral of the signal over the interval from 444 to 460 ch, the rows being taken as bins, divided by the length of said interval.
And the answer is 114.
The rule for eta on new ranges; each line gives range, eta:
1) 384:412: 83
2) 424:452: 97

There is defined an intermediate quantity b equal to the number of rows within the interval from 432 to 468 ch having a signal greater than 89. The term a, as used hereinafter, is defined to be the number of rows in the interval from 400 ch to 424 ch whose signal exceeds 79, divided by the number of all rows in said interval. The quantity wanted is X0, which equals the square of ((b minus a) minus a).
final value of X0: 75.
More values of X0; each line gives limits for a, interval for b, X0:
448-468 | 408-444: 1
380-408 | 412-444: 2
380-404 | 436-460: 16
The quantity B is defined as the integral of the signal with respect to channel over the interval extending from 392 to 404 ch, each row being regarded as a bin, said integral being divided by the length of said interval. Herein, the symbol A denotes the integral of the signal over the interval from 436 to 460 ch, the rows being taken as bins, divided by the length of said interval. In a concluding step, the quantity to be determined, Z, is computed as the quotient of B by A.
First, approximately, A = 110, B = 86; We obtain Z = 0.8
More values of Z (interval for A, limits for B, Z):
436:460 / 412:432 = 0.6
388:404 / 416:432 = 0.8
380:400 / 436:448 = 1.1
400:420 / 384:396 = 1.3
